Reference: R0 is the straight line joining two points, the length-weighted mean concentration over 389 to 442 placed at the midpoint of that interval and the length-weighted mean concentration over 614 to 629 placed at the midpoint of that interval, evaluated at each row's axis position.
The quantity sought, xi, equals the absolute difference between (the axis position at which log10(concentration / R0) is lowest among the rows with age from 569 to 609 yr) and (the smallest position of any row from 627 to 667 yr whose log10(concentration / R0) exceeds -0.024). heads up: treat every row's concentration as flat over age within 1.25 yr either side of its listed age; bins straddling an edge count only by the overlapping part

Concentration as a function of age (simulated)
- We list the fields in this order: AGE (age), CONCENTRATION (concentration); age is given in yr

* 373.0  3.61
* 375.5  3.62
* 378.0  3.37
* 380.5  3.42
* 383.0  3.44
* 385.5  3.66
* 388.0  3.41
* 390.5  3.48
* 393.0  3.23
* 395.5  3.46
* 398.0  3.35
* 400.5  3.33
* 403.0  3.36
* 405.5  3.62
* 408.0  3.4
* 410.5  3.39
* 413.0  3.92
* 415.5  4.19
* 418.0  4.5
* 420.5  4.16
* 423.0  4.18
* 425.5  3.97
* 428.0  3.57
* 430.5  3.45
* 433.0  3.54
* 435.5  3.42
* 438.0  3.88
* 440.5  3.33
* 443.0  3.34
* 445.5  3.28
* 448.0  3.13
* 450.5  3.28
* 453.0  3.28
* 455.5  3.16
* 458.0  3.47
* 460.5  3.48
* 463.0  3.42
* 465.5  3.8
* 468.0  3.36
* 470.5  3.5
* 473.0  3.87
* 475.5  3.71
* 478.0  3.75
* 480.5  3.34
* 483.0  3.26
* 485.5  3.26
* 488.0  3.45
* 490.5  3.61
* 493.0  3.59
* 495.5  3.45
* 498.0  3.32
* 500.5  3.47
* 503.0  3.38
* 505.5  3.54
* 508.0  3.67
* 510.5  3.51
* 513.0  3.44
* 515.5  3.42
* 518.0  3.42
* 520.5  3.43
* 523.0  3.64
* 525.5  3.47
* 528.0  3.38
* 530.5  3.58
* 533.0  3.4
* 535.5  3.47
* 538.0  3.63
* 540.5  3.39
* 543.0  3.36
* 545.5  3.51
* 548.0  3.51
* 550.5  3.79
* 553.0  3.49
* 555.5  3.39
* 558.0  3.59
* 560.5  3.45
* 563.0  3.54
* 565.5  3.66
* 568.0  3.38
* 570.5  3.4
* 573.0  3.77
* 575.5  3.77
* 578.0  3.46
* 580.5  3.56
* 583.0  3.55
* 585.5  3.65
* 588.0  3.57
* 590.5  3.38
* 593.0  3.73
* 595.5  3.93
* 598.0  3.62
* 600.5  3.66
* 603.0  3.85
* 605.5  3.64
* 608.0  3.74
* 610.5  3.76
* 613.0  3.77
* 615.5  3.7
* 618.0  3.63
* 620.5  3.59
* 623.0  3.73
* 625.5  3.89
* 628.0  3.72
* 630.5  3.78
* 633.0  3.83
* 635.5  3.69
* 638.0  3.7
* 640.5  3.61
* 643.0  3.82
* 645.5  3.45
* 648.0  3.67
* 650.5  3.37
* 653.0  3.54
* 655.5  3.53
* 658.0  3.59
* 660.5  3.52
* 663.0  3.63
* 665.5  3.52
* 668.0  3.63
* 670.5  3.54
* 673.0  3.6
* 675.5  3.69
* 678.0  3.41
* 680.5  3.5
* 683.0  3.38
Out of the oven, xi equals 37.5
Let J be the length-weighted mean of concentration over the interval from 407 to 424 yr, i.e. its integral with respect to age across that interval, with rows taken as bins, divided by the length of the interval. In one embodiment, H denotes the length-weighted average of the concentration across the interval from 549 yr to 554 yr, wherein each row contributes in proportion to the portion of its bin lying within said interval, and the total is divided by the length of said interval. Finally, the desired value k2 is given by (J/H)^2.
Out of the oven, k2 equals 1.19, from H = 3.64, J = 3.97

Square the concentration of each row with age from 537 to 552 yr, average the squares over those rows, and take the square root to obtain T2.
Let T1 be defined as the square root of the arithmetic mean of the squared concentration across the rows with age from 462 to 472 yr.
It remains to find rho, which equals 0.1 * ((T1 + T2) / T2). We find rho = 0.200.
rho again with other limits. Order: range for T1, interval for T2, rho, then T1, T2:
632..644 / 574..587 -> 0.204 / 3.73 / 3.60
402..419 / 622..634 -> 0.200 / 3.79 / 3.79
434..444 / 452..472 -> 0.202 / 3.50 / 3.44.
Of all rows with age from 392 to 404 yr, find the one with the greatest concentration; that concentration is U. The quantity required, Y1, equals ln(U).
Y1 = 1.24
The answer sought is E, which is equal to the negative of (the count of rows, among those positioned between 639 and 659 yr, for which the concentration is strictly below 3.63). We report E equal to -6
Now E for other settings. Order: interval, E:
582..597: -3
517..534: -6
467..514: -15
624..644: -1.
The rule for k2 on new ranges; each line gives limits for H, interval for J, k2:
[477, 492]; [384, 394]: 1.00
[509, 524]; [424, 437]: 1.08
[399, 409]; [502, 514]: 1.05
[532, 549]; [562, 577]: 1.07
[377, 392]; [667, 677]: 1.09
